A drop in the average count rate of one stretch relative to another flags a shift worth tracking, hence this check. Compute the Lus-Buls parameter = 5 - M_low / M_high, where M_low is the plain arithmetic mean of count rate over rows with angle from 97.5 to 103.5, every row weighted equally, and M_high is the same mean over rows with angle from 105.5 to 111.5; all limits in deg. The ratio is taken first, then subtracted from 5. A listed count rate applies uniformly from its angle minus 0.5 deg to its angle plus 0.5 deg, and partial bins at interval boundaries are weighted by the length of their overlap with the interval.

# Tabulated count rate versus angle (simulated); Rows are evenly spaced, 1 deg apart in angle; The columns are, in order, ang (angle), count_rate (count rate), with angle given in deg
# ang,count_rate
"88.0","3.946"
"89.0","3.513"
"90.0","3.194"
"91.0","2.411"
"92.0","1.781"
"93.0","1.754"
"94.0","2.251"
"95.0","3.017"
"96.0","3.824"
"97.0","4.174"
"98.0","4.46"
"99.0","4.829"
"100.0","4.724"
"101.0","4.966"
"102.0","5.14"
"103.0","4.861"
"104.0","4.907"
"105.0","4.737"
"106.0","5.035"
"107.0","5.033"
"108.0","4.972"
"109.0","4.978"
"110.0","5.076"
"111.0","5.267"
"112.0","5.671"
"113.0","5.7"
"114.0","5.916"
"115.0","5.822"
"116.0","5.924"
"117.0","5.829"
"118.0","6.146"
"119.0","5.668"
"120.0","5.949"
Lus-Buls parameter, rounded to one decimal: 4.0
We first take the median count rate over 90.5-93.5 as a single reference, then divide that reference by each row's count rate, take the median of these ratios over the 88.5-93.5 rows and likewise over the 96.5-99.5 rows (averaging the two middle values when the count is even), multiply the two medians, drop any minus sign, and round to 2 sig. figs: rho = 0.29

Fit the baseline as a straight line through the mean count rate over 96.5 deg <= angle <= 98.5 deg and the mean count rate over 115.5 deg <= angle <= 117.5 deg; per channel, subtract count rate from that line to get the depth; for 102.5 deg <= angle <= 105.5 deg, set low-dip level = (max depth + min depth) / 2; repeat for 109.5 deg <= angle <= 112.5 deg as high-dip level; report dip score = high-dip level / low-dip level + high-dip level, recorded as 1.1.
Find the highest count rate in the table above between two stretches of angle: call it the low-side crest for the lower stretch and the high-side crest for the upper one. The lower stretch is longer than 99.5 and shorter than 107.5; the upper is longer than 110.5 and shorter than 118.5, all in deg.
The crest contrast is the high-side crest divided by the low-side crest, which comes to 1.20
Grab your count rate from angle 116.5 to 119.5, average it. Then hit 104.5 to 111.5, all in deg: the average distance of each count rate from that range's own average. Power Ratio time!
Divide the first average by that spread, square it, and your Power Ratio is 3362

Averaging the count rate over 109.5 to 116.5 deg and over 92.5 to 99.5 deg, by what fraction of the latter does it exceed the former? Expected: -0.62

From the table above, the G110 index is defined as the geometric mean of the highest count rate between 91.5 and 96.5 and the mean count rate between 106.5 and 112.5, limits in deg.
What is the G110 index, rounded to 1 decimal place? 4.4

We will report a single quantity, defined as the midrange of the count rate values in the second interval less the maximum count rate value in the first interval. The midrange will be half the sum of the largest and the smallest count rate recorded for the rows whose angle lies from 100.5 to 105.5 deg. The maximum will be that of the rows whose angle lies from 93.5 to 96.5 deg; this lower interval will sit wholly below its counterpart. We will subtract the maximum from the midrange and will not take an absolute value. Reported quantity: 1.1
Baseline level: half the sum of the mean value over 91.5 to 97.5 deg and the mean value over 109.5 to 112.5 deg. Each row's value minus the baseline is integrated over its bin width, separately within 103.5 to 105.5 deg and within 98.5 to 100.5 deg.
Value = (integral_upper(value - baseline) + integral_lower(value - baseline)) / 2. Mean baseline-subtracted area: 1.460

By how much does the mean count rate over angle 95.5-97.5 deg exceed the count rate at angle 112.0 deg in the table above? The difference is -1.7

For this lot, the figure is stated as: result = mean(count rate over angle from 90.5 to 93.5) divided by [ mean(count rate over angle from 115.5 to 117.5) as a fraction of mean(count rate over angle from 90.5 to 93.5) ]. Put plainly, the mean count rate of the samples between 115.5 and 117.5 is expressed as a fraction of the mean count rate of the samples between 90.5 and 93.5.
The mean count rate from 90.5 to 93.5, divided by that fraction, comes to 1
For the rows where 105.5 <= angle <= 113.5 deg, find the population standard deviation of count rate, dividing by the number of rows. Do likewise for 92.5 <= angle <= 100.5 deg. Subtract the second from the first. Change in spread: -0.80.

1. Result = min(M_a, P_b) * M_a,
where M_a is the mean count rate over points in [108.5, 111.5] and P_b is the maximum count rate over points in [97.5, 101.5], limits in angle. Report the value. 25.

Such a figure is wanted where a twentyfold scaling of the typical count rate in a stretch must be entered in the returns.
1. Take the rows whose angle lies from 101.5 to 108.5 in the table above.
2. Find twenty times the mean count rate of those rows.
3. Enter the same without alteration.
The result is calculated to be 99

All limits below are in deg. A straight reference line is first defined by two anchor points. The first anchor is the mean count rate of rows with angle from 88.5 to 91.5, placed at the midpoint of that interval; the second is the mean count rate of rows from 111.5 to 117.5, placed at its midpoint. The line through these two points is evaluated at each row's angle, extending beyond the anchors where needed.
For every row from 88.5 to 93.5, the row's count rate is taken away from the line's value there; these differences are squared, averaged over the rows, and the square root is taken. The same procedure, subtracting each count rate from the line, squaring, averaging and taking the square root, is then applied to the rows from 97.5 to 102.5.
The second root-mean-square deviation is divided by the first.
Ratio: 0.62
